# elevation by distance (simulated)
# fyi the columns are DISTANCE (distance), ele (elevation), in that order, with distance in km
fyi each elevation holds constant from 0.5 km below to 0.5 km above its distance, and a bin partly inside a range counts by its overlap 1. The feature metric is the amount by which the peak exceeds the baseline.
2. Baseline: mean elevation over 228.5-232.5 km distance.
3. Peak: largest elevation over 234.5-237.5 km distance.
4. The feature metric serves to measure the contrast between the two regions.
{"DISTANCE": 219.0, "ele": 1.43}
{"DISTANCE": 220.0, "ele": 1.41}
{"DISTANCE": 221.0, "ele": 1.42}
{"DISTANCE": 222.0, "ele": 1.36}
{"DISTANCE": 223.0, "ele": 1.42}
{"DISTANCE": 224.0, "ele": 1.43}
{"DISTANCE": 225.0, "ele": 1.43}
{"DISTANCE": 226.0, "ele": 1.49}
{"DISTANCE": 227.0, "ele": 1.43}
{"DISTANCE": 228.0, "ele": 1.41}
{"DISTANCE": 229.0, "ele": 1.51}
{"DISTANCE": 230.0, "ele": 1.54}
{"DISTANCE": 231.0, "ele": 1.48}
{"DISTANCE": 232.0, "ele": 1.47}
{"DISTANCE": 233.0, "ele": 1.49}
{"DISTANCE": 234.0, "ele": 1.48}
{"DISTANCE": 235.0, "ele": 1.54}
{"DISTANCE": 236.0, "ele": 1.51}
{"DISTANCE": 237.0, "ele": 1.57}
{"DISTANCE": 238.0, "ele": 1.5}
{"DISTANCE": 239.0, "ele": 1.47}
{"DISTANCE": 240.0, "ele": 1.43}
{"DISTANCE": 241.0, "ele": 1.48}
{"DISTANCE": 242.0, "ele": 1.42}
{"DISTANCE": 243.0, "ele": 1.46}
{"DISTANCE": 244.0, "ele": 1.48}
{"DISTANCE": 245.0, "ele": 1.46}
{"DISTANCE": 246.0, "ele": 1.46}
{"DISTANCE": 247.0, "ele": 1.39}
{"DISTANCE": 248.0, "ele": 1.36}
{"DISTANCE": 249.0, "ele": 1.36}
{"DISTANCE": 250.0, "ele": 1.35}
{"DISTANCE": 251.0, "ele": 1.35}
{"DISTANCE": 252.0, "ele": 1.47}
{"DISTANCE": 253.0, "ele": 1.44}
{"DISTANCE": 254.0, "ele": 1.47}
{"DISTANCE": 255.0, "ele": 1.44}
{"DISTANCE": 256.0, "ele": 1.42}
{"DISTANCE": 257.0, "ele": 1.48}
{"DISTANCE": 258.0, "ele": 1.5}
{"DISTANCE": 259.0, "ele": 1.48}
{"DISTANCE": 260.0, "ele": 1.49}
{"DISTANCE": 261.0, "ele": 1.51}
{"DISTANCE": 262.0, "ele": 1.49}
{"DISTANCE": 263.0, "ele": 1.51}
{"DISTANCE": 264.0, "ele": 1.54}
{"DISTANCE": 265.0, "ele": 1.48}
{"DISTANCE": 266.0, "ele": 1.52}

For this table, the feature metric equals 0.070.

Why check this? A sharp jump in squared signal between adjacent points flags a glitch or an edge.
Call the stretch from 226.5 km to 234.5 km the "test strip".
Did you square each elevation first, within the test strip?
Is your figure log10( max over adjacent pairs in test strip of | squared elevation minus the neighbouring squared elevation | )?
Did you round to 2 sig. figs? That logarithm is -0.53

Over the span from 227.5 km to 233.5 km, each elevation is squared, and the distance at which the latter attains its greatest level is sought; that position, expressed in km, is 230.0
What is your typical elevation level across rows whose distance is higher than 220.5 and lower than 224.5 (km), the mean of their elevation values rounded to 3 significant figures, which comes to 1.41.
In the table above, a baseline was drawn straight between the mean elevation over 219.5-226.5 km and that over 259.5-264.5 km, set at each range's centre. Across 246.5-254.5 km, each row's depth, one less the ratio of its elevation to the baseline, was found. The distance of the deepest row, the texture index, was 251.0 km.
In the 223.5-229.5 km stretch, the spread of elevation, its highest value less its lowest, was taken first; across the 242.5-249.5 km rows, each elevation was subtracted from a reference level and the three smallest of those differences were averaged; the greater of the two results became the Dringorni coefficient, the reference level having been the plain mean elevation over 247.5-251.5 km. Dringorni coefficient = 0.100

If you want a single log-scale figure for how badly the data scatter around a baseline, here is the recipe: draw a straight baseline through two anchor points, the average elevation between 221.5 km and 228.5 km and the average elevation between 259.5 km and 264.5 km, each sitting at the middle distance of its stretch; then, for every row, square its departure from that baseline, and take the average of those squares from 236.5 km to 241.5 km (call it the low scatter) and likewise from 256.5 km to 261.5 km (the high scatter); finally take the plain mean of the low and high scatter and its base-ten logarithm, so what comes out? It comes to -2.73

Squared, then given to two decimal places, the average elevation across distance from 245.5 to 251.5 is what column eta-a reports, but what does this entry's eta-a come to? 1.90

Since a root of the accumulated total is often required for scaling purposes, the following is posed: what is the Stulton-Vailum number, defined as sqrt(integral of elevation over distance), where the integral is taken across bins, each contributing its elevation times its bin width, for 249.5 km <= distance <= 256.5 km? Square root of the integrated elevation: 3.15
